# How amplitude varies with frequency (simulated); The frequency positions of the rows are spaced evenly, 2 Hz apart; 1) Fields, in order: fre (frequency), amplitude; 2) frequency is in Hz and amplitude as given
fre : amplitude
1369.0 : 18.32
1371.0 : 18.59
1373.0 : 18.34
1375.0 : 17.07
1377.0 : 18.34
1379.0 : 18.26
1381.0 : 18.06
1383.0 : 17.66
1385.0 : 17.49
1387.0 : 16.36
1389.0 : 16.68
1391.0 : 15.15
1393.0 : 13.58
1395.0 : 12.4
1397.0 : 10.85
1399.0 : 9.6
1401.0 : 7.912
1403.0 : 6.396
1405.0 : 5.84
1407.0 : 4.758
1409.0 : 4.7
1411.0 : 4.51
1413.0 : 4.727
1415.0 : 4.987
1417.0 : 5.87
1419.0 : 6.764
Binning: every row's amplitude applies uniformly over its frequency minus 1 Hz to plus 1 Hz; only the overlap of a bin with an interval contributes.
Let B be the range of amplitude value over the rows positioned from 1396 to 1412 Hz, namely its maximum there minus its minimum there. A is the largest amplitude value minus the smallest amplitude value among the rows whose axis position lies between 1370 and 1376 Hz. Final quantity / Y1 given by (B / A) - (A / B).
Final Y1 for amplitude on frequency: 3.9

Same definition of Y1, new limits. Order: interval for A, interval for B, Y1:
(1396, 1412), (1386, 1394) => -1.6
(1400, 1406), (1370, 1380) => -0.6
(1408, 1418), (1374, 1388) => 0.8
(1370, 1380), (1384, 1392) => 0.9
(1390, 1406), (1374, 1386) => -7.2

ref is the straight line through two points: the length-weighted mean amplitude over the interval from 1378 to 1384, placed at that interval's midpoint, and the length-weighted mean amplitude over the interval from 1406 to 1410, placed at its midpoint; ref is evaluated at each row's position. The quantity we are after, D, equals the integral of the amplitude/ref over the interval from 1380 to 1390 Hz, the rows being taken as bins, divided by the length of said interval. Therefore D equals 1.08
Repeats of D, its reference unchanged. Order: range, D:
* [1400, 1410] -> 0.96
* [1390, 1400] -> 1.10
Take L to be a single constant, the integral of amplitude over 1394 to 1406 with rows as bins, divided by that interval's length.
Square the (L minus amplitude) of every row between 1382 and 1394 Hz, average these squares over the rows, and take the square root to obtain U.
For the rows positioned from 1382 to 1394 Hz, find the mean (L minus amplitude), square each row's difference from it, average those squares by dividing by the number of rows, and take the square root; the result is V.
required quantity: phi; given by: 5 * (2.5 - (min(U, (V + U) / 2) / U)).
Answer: 9.5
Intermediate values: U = 7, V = 1.4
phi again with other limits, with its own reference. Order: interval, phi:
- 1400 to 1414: 9.2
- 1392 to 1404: 7.8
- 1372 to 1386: 9.9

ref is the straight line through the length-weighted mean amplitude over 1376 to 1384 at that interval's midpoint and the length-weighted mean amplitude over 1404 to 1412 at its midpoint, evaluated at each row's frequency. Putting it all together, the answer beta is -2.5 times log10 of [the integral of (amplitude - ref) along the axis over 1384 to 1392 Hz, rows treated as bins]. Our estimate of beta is -3.1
